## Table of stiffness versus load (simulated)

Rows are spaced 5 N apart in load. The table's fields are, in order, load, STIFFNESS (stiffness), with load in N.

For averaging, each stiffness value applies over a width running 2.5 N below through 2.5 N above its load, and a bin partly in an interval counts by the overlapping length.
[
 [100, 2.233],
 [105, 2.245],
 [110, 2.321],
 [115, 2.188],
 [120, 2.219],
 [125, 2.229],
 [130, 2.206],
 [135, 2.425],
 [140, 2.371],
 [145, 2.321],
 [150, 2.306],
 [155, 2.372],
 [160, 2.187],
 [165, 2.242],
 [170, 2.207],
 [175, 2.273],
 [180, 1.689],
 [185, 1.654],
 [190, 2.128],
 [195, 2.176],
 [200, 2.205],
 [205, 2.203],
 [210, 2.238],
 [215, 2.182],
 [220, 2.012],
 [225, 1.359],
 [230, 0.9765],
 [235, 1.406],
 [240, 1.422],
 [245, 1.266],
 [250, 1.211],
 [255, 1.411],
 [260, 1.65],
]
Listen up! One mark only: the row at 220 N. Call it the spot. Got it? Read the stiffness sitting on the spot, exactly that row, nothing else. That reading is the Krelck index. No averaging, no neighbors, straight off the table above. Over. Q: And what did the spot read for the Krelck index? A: 2.012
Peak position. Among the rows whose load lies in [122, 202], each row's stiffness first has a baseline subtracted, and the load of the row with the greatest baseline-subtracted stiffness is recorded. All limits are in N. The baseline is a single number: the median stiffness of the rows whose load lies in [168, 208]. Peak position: 135 N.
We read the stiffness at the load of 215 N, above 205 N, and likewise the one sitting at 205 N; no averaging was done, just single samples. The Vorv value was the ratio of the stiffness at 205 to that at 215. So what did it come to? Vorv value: 1.01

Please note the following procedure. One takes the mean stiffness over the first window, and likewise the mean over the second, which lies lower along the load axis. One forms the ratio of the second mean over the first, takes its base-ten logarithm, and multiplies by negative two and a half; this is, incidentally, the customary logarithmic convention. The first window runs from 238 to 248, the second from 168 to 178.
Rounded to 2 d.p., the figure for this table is -0.55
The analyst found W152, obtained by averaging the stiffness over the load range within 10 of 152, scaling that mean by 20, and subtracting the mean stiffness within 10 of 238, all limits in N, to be 44.7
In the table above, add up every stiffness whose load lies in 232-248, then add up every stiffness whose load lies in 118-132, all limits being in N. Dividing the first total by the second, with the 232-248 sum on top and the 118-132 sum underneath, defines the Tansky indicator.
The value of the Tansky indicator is 0.62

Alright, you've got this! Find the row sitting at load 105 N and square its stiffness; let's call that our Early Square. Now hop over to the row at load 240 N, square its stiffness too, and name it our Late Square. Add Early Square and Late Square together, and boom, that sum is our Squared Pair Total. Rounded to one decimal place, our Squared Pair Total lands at 7.1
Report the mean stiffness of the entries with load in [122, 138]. 2.29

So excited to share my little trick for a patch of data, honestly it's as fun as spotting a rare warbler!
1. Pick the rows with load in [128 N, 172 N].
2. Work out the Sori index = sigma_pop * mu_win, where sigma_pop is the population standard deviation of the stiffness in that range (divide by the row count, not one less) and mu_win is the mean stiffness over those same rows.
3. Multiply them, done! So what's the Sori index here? 0.2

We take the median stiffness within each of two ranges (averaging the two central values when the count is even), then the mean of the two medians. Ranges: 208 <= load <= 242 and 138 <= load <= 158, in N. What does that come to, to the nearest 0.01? 1.88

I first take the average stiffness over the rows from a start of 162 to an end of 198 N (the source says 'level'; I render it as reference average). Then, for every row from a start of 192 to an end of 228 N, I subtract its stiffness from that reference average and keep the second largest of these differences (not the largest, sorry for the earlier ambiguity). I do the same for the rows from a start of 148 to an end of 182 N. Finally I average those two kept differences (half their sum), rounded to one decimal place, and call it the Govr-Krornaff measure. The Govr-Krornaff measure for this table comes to 0.0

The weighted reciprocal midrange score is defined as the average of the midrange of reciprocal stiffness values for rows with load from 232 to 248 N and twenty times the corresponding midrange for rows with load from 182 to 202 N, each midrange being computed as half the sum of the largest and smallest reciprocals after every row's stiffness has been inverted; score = 5.66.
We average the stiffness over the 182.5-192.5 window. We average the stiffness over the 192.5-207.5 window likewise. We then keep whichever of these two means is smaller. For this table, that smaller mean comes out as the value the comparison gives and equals 1.9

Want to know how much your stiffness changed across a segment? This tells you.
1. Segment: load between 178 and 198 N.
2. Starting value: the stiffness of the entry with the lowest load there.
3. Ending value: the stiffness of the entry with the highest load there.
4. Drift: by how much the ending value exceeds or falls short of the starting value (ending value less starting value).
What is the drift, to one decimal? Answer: 0.5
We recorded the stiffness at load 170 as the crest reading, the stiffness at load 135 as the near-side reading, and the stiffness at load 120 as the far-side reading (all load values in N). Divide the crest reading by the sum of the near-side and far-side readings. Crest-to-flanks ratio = 0.48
